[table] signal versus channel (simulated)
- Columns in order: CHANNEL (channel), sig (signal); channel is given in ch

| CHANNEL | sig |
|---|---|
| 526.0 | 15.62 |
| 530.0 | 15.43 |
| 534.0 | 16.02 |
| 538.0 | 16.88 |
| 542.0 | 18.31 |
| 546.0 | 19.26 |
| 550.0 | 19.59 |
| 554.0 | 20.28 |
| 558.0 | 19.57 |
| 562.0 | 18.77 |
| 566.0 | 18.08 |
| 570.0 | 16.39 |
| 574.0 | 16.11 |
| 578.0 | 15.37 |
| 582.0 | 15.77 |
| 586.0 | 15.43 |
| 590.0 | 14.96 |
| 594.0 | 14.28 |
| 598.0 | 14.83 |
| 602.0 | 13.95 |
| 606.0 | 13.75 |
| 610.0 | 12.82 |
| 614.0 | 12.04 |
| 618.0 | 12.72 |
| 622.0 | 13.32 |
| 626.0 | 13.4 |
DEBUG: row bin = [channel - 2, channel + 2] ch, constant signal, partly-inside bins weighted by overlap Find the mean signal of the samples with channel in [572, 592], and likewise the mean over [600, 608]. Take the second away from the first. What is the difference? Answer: 1.7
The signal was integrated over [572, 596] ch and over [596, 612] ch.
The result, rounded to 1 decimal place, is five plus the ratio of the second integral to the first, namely 5.6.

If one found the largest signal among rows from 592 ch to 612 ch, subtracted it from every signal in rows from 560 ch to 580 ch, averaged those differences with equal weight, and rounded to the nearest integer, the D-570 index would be 2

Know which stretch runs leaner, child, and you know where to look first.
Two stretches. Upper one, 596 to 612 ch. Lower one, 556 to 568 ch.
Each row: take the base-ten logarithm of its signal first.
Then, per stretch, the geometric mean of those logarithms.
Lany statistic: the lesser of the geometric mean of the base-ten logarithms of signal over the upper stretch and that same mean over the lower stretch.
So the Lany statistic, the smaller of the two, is 1.14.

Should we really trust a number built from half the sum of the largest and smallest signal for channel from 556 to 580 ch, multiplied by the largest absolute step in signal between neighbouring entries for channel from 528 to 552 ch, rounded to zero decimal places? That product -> 25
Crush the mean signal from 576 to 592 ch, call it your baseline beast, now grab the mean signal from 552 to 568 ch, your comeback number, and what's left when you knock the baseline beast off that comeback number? 3.8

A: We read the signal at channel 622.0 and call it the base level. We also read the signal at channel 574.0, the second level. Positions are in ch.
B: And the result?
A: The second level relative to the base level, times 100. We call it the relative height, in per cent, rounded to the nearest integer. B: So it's 121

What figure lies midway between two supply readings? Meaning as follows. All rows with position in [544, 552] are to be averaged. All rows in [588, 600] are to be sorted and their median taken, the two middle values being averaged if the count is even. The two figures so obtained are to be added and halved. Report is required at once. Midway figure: 17.1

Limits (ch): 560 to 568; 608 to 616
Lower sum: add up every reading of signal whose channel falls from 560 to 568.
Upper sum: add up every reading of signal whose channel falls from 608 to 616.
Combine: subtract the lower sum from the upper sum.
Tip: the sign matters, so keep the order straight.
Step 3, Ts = -12.0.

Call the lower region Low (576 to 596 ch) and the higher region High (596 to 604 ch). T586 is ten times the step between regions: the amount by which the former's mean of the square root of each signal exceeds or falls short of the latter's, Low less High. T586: 1.0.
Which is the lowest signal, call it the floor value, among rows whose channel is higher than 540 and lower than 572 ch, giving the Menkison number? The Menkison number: 16.39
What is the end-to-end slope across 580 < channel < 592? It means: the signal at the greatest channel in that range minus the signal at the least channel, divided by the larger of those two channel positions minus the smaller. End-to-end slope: -0.10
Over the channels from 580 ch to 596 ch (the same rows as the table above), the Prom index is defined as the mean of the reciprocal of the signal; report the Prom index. 0.066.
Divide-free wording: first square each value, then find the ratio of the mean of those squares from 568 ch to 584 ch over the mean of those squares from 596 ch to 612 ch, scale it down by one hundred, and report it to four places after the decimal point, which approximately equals 0.0132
